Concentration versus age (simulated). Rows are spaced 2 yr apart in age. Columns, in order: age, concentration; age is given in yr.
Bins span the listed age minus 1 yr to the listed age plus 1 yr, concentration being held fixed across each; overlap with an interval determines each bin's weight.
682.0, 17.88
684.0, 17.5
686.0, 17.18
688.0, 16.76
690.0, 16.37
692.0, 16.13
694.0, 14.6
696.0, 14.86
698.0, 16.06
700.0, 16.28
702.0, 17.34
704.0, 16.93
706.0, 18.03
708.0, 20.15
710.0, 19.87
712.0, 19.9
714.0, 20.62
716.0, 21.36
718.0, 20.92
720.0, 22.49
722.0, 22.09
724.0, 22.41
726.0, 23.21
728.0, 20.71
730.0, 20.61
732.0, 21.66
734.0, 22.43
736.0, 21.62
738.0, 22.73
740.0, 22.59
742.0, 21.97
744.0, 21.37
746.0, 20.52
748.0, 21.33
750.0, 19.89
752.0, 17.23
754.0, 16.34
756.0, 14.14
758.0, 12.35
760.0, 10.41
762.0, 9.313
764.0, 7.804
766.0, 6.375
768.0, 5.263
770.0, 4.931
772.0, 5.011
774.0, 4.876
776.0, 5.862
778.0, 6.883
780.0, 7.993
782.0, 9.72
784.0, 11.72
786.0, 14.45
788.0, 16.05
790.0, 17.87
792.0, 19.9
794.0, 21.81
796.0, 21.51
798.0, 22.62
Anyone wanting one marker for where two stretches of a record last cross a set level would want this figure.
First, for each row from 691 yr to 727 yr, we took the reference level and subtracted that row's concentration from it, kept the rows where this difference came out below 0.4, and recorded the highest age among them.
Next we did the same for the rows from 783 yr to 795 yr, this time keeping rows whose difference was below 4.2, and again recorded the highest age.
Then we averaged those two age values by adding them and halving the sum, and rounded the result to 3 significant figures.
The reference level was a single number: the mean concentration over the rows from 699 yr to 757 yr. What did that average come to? 760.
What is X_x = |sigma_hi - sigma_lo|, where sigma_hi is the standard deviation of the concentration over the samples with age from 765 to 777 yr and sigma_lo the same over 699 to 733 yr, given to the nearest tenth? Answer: 1.4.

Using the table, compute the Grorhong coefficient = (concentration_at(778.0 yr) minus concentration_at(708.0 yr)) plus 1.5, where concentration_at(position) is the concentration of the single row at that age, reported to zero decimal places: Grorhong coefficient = -12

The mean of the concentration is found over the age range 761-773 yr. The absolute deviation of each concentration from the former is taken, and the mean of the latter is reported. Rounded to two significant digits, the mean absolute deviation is 1.4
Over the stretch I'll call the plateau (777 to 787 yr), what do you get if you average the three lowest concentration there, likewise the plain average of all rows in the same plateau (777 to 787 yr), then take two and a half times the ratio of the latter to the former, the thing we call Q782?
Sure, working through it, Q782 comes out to 3.10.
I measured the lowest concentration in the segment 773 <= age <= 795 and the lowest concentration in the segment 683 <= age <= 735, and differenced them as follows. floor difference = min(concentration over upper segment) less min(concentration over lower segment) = -9.7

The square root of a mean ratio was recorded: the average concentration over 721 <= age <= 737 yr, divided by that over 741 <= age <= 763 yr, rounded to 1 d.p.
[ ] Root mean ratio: 1.1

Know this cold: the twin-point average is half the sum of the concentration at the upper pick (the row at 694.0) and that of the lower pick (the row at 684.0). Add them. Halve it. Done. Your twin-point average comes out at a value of 16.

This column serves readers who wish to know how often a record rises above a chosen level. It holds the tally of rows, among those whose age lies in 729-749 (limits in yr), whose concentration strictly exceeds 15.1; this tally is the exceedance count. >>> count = 10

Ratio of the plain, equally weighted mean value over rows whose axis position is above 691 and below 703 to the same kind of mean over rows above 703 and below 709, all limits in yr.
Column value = 0.86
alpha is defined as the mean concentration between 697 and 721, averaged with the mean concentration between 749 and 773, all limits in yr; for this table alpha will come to 15.0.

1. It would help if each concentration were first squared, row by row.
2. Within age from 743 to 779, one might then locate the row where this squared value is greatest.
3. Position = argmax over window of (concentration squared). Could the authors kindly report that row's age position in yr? 744.0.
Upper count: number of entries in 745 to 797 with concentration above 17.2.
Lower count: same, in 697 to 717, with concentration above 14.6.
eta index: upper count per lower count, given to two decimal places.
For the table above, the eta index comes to 0.80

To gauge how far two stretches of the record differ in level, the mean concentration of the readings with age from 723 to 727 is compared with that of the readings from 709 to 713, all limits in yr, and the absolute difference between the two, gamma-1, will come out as 2.9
